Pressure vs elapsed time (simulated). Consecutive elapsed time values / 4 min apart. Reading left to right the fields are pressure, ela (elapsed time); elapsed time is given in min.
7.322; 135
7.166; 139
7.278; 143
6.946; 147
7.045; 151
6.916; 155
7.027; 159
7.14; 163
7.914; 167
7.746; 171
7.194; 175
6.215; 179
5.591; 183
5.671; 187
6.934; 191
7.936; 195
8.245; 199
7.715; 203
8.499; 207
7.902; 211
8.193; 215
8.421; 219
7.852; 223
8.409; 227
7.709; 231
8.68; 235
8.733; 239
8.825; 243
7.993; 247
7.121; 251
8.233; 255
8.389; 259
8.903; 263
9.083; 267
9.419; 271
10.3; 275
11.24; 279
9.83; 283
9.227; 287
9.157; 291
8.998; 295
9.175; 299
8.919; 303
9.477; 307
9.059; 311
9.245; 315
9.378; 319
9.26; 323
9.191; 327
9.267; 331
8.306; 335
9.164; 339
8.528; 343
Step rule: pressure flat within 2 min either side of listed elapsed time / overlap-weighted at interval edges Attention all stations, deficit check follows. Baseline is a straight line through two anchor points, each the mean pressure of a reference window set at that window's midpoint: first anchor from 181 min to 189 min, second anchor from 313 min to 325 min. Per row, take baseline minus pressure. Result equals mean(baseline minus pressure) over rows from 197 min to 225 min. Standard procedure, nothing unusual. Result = -1.8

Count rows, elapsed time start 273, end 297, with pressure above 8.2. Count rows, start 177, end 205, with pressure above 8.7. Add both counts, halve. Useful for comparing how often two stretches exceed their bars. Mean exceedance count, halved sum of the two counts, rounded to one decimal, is 3.0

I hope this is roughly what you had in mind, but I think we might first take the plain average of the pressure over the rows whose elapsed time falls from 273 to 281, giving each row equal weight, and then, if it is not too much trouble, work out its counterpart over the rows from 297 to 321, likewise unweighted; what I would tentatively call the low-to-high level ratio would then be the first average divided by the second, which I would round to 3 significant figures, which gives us 1.17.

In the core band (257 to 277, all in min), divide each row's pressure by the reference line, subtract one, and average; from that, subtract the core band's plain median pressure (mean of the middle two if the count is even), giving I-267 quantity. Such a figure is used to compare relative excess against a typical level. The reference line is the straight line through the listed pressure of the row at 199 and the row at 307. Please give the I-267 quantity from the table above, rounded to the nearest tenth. -9.1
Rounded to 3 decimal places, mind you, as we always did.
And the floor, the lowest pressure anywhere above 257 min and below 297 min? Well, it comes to 8.389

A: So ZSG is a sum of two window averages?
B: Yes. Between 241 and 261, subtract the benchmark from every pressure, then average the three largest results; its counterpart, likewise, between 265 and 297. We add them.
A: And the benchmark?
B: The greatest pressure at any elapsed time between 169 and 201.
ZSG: 2.4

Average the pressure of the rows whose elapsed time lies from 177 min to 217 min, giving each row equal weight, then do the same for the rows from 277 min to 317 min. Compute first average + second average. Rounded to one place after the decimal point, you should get 16.7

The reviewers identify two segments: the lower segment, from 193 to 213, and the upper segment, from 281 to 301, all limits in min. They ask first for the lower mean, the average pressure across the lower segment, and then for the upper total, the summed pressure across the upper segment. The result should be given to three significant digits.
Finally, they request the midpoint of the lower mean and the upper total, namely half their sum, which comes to 27.2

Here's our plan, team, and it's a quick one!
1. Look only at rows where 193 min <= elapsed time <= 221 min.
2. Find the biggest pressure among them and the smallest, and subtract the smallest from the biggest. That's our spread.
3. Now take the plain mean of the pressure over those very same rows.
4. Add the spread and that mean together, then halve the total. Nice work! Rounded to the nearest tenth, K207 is 4.5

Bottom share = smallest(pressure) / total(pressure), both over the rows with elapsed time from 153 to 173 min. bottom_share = 0.188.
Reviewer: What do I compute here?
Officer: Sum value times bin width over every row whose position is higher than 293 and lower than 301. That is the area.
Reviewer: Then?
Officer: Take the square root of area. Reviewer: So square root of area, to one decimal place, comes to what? 8.5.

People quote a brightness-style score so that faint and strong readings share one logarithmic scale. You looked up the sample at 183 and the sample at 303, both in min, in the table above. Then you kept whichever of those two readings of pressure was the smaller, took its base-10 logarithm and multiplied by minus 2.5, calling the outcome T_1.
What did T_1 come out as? -1.87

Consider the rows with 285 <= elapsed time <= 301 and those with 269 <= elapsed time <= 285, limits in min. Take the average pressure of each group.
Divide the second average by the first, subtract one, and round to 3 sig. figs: 0.116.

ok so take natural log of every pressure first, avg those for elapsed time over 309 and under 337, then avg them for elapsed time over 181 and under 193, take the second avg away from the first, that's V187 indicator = 0.4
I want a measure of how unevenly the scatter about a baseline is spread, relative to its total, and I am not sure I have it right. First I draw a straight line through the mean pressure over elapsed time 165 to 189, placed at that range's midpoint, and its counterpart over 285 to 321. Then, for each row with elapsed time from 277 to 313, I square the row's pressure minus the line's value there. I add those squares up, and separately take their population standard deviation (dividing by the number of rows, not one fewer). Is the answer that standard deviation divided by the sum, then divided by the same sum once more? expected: 0.032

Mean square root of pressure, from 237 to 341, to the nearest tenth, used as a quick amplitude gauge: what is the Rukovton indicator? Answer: 3.0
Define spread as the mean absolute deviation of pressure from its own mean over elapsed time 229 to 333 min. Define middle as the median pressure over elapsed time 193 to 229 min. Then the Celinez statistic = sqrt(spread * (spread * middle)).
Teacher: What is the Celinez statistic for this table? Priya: 1.51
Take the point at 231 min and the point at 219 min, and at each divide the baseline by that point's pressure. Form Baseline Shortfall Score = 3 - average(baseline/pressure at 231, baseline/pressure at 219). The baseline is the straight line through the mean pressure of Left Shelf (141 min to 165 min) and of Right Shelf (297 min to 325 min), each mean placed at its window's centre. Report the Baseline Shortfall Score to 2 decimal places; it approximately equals 2.00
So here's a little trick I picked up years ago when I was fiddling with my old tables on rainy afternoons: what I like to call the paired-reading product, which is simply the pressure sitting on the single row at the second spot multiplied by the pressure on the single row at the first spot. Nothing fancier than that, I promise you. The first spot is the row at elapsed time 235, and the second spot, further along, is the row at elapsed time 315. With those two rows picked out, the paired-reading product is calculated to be 80.2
